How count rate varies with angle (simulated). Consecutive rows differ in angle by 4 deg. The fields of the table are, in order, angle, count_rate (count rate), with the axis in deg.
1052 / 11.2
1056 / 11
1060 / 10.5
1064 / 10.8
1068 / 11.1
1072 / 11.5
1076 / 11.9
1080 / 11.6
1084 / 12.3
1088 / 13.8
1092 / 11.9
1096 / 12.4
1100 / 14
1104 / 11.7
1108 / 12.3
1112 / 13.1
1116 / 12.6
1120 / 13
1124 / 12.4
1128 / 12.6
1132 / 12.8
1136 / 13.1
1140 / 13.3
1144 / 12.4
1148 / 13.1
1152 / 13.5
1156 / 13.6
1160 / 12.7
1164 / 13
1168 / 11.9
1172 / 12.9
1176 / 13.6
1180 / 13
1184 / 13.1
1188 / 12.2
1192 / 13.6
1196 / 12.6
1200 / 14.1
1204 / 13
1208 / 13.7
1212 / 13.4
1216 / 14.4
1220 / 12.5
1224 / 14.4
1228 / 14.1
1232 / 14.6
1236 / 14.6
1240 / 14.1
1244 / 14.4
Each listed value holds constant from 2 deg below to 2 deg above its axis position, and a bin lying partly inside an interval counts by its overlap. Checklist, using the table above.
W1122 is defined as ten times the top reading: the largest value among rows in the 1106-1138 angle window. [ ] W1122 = 131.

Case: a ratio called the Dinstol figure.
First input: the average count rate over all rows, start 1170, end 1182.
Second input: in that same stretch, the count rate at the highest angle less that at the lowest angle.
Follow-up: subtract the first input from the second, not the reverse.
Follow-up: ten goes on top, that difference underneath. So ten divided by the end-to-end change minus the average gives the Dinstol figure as -0.765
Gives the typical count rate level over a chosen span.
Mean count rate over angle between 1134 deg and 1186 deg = 13.0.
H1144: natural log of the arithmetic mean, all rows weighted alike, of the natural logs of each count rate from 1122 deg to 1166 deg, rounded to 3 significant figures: 0.940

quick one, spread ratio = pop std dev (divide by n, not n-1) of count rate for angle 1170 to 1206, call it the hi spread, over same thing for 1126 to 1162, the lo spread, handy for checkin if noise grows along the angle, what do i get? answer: 1.38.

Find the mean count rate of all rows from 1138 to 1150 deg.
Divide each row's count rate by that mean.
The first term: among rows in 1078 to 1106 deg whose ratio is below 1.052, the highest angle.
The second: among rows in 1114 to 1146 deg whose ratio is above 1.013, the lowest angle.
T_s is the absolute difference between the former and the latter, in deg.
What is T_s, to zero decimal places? 36 deg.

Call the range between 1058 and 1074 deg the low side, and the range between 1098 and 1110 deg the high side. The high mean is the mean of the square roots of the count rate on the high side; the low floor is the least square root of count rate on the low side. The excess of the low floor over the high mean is -0.32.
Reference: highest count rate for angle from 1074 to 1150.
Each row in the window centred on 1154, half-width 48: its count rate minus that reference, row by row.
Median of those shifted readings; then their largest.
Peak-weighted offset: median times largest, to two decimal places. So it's -0.10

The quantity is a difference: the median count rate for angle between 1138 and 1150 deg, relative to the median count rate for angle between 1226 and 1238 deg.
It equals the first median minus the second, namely -1.5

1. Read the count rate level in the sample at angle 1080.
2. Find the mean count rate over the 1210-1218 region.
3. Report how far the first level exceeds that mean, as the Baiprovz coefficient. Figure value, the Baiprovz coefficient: -2.3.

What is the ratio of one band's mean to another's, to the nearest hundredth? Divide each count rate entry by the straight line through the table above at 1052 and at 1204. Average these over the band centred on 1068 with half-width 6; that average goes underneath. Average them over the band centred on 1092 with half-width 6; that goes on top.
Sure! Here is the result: 1.11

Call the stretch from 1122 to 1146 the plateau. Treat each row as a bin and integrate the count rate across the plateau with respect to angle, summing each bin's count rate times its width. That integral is 306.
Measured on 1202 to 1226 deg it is 326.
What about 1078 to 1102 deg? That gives 304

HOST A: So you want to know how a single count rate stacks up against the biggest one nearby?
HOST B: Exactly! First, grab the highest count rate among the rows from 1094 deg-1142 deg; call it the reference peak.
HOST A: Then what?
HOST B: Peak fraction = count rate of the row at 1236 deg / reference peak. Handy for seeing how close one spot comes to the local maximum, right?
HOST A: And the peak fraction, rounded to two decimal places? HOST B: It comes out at 1.04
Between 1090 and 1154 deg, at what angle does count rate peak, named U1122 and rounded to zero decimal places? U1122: 1100 deg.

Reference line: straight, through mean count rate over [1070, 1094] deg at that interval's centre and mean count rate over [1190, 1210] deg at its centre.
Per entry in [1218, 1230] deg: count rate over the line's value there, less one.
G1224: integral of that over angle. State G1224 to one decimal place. 0.0 deg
